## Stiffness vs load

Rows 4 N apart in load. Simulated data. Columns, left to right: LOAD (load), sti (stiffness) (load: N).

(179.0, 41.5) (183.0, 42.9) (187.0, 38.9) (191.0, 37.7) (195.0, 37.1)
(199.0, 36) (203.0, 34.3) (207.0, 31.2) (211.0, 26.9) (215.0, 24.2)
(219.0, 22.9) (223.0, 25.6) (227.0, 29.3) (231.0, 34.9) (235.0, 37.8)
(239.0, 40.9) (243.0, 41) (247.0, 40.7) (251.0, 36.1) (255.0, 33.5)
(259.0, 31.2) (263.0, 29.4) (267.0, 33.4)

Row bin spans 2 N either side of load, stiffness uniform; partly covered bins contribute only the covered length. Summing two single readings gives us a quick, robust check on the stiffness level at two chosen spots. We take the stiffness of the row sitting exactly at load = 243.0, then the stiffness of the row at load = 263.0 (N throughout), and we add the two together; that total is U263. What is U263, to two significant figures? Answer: 70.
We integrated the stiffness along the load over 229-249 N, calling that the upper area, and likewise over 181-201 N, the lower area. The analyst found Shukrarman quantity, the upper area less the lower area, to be 11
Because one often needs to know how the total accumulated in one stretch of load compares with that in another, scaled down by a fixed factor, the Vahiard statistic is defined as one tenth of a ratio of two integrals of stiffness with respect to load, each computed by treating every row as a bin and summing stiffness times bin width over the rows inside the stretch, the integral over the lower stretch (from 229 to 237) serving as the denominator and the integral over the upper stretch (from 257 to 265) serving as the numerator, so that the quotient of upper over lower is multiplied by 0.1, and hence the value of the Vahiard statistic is 0.083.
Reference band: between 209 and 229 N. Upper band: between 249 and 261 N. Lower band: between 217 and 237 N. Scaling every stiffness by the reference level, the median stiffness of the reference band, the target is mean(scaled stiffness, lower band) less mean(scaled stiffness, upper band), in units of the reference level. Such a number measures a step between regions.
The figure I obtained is -0.14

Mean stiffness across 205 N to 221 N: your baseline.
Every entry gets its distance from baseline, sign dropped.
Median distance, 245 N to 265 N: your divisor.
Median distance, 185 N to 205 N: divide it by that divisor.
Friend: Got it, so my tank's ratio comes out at 1.5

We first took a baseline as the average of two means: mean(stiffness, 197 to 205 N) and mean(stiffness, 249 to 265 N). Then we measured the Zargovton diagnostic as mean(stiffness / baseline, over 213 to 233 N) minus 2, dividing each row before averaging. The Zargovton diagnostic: -1.19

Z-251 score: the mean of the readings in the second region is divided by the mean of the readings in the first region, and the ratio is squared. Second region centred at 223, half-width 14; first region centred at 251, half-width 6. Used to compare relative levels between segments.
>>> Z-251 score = 0.6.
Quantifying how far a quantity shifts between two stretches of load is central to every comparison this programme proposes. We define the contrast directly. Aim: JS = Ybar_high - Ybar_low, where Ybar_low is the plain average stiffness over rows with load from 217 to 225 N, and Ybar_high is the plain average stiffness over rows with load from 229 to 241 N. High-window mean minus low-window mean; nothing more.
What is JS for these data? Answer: 14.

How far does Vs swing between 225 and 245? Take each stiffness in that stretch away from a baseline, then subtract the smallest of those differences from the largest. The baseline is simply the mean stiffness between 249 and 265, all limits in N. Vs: 12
